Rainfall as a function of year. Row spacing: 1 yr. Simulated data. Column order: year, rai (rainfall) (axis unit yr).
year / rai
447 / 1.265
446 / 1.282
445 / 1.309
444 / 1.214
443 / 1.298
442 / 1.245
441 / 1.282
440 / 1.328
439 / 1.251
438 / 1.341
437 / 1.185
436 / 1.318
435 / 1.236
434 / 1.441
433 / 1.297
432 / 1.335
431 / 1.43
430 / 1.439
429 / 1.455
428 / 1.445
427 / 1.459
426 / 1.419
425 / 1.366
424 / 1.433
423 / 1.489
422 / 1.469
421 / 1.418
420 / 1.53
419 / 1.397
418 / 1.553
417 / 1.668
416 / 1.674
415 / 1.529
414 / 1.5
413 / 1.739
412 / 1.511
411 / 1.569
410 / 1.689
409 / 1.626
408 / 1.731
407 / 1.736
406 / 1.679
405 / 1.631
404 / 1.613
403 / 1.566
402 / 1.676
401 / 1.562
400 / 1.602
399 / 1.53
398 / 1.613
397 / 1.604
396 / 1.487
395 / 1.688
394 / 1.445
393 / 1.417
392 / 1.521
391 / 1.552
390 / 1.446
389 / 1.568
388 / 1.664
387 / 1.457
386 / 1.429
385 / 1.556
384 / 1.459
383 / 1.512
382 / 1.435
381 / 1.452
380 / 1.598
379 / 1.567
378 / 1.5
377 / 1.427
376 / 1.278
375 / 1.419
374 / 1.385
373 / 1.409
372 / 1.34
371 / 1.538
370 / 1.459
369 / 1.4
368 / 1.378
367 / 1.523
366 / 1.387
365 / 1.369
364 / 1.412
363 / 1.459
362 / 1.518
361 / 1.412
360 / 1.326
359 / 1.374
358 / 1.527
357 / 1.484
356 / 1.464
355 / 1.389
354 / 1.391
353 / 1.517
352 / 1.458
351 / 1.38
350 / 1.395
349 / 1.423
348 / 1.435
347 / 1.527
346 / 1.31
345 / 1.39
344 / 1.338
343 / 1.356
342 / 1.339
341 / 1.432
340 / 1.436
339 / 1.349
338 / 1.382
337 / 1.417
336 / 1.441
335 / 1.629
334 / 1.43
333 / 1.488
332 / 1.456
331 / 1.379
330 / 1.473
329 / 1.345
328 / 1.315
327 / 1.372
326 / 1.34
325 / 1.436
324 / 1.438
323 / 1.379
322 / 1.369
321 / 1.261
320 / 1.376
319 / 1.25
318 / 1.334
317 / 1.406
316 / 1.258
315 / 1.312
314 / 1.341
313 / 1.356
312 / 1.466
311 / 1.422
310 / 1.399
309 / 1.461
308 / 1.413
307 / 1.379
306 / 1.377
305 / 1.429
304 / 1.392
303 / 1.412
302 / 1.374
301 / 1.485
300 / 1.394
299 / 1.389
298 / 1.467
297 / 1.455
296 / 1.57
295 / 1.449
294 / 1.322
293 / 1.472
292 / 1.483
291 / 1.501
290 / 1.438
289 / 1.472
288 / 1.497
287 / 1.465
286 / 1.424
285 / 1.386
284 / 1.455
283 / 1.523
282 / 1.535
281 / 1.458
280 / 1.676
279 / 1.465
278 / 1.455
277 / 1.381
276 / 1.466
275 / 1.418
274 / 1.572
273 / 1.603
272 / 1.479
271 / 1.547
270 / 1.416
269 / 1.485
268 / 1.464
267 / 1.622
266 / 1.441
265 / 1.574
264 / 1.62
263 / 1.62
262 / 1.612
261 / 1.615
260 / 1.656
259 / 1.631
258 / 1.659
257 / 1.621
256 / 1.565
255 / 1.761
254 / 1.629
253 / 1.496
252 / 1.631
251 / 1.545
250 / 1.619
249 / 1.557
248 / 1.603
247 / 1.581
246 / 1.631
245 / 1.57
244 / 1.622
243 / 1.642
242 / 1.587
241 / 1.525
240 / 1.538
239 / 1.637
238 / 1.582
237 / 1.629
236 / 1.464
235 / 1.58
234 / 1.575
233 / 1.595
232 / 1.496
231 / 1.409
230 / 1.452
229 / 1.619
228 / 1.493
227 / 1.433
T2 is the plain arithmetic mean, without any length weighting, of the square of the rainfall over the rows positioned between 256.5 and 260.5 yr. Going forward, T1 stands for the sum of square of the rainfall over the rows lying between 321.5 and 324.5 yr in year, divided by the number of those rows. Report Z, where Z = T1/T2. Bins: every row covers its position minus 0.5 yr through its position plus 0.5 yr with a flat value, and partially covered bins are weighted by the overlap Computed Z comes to 0.72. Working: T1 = 1.9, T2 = 2.70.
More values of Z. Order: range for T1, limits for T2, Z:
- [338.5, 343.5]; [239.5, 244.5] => 0.76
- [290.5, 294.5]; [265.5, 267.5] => 0.89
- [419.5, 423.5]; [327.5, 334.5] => 1.09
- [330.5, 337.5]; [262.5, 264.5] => 0.82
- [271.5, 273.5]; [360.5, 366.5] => 1.17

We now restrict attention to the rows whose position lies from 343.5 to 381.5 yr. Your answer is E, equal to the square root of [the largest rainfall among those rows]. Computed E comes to 1.26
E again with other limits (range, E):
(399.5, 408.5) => 1.32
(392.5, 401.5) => 1.30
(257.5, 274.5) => 1.29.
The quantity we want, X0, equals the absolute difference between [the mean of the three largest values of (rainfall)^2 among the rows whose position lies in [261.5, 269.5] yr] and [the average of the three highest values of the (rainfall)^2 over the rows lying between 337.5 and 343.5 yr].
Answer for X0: 0.62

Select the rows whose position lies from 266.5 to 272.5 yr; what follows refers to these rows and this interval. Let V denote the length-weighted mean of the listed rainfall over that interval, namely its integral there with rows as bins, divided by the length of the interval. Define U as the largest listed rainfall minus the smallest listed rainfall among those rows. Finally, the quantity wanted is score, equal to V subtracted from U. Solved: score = -1.30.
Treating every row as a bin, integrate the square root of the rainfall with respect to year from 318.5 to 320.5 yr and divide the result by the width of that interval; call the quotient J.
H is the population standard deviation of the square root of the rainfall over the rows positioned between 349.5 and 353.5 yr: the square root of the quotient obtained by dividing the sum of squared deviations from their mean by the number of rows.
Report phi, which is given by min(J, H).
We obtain 0.023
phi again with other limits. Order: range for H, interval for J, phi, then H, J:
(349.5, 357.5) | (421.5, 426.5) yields 0.020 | 0.0204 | 1.20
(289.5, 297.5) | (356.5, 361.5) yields 0.027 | 0.0272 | 1.19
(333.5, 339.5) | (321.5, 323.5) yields 0.037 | 0.0366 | 1.17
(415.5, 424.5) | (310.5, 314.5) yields 0.039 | 0.0388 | 1.18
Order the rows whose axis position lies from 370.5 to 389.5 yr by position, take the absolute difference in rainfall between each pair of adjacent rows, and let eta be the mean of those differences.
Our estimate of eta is 0.0908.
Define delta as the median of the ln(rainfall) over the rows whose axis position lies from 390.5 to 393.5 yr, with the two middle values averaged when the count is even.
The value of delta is 0.419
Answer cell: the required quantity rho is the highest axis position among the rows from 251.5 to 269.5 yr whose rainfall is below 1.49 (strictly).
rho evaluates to 269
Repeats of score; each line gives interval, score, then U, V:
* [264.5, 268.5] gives -1.34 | 0.18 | 1.53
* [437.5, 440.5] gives -1.22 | 0.09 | 1.31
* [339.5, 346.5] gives -1.25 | 0.13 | 1.37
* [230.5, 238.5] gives -1.32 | 0.22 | 1.54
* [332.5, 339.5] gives -1.17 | 0.28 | 1.45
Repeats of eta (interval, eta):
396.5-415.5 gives 0.0803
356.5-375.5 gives 0.0761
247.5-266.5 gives 0.0690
